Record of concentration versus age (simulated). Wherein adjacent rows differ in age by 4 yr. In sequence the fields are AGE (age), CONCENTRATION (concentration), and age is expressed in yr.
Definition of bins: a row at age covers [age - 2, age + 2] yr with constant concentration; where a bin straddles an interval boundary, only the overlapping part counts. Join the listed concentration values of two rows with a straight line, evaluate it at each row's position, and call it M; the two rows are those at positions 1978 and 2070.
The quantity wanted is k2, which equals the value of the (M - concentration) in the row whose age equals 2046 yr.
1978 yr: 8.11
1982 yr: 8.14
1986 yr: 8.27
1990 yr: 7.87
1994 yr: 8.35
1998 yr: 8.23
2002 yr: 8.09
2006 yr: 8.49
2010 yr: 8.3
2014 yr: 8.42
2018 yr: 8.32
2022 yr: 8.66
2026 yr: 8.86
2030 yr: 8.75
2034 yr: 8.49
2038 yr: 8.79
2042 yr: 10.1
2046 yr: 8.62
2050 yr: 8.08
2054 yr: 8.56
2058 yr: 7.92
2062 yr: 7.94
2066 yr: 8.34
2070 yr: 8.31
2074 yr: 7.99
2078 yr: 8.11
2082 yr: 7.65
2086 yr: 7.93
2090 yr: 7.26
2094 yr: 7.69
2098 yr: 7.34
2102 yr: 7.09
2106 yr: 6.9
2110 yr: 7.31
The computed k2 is -0.4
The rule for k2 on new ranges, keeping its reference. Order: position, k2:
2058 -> 0.4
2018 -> -0.1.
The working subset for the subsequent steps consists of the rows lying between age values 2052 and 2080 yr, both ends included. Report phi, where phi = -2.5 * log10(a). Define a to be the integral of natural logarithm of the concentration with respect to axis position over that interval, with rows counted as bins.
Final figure -4.4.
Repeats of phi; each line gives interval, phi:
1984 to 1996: -3.5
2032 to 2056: -4.3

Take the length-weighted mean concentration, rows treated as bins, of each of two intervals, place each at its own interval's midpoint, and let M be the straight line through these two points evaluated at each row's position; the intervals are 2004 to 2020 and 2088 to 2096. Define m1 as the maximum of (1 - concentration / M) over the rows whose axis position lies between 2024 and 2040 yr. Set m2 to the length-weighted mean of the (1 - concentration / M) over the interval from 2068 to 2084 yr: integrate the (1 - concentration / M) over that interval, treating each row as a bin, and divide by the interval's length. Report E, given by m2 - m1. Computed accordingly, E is 0.00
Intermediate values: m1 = -0.04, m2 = -0.05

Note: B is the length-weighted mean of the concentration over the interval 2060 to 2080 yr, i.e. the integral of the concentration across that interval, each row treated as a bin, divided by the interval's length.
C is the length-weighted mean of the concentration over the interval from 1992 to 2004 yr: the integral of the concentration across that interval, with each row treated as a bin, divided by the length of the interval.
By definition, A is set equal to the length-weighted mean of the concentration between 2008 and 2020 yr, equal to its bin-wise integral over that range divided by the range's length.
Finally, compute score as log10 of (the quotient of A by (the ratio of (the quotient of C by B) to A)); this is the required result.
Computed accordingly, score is 1.84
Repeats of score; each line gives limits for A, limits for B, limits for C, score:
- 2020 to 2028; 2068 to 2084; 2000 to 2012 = 1.87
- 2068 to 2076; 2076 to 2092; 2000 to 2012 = 1.79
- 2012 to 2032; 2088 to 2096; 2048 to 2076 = 1.83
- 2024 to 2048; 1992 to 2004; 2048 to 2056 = 1.90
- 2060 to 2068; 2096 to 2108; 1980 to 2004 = 1.76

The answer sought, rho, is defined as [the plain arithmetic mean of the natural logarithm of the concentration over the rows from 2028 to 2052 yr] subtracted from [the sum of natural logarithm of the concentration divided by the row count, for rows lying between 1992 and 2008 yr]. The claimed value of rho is -0.06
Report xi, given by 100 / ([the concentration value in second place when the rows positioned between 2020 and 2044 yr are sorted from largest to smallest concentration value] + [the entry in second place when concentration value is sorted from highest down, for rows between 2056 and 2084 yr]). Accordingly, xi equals 5.824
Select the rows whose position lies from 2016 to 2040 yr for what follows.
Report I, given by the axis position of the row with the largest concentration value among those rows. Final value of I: 2026 yr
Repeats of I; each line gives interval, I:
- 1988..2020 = 2006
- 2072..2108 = 2078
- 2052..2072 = 2054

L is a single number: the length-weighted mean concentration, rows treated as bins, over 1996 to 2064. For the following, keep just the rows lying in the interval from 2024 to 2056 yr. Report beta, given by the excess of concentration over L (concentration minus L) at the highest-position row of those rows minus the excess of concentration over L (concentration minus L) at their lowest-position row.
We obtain -0.30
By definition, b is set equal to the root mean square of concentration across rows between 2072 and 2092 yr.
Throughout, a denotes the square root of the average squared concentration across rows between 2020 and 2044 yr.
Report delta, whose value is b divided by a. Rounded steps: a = 8.96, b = 7.8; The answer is 0.87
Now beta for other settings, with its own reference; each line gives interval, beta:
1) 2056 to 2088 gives 0.01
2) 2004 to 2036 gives 0.00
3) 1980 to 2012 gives 0.16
